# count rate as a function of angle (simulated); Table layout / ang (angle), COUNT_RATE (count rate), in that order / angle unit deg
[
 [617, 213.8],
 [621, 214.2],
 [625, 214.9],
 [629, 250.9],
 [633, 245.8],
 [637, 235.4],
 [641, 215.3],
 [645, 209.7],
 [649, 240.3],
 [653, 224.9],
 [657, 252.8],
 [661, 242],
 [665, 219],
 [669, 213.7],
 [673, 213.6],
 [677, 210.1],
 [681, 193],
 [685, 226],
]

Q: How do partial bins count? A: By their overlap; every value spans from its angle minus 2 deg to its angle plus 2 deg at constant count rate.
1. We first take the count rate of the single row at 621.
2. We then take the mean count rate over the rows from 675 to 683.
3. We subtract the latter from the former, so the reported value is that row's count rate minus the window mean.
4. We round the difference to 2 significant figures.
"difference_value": 13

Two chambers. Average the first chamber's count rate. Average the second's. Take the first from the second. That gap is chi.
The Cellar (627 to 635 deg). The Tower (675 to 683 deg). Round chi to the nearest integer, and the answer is -47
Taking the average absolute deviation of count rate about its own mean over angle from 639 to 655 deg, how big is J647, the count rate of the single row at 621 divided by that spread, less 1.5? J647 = 20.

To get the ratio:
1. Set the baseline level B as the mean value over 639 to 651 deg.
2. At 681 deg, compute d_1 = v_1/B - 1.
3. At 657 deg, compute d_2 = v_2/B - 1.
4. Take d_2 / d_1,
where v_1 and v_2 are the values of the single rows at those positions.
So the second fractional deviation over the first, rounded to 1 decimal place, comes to -1.1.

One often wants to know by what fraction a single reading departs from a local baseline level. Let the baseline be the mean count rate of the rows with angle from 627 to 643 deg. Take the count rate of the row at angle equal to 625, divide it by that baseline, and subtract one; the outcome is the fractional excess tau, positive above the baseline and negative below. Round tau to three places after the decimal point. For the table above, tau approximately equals -0.093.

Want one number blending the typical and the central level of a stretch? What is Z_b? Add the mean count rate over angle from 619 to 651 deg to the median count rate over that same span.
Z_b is 454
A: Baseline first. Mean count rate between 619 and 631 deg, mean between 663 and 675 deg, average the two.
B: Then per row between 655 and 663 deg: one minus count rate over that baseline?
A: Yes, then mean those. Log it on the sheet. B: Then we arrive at -0.12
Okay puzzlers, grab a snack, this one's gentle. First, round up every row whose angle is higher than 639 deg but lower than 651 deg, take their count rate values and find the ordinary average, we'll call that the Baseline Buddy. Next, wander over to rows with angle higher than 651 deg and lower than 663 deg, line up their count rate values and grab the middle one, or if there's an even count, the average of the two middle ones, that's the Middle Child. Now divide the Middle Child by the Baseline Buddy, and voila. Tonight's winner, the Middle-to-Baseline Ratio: 1.09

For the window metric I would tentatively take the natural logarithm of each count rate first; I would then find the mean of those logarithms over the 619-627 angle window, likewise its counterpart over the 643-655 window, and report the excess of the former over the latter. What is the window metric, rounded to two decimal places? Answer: -0.05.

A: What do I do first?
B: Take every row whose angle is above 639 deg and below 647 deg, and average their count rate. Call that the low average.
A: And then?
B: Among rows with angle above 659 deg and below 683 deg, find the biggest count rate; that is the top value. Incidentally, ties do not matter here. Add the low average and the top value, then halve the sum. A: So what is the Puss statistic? 227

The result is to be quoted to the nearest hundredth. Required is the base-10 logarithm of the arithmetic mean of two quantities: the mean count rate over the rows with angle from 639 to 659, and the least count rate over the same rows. 2.34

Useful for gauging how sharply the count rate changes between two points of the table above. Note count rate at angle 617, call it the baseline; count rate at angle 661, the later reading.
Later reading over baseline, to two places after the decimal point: 1.13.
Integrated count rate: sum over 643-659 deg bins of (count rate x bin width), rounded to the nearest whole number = 3711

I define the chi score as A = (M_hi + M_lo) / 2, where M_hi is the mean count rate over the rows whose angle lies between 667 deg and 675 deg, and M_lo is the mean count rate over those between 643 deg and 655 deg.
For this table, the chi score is 219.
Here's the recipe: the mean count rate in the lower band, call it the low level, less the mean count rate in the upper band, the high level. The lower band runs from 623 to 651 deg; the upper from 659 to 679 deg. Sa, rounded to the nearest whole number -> 11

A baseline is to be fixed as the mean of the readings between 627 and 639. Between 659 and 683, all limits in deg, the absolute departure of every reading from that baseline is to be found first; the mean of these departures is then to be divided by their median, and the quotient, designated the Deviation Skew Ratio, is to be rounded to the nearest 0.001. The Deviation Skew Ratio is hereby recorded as 0.948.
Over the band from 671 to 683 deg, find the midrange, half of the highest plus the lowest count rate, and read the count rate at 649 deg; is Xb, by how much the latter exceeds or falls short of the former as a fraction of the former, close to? 0.18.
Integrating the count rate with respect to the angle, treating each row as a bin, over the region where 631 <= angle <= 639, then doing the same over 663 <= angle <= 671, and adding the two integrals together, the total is 3656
